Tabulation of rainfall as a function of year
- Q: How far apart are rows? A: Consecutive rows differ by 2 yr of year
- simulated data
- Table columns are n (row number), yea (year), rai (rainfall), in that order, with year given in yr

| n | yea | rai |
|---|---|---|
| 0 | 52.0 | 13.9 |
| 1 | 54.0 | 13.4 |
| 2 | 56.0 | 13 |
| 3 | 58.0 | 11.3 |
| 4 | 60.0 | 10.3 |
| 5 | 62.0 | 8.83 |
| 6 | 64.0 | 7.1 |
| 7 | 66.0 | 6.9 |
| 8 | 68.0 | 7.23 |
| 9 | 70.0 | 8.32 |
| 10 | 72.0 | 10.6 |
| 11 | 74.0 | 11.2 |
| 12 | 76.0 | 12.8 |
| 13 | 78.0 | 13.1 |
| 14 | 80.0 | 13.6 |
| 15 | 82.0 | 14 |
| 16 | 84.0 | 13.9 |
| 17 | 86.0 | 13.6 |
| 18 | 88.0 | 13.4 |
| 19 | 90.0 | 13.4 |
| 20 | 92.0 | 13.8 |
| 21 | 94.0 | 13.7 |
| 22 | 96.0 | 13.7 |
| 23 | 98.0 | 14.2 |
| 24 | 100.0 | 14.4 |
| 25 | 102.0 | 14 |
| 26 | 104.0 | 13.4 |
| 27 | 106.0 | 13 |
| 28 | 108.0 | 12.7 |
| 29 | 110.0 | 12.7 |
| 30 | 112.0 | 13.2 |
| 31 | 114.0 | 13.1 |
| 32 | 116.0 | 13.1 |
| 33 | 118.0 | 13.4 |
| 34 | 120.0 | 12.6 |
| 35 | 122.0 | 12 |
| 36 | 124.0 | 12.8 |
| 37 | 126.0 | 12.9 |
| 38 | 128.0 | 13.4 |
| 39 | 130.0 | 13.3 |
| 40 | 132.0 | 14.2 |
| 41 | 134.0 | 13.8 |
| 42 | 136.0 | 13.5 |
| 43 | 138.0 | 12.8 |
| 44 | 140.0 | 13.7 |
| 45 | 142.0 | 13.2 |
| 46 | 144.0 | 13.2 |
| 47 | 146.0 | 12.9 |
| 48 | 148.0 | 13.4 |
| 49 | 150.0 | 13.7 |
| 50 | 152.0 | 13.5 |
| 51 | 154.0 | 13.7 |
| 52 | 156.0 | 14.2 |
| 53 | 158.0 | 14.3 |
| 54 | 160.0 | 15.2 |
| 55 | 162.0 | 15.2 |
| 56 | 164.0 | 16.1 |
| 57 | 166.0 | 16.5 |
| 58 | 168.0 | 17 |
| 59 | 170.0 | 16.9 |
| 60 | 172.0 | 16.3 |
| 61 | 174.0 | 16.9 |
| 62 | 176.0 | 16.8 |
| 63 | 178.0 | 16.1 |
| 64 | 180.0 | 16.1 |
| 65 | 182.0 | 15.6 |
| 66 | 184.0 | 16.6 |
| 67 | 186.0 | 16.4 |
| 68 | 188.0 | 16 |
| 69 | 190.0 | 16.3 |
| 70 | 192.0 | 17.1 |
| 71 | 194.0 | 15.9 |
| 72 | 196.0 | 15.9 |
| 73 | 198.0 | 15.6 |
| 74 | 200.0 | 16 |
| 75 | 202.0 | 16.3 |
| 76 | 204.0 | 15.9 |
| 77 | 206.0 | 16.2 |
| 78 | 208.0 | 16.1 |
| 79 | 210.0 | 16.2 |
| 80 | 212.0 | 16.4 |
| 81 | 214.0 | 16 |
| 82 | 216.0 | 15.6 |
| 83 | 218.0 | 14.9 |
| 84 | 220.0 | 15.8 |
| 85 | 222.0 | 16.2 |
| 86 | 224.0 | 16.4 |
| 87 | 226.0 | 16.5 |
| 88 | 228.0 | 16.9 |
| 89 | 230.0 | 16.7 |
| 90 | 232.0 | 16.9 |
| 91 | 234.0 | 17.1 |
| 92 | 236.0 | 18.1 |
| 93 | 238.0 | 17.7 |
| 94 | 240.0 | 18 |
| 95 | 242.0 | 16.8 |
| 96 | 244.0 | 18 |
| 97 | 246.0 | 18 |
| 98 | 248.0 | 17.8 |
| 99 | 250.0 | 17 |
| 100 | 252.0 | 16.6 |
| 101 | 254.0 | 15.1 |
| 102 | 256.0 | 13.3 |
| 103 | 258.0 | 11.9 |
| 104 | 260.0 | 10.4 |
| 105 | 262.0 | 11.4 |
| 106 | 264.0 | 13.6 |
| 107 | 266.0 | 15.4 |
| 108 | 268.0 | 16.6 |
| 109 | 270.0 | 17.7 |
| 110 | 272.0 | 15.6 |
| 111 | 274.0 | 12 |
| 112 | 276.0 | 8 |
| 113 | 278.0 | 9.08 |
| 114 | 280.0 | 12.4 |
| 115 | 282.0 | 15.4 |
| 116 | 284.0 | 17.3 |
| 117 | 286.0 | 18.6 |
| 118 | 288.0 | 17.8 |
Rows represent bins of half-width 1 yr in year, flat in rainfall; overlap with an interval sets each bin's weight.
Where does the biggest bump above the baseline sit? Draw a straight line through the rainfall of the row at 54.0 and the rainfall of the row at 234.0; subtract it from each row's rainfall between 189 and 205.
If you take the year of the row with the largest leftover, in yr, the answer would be 192.0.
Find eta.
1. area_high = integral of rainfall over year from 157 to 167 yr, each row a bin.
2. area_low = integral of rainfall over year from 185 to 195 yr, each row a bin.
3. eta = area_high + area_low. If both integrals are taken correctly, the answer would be 318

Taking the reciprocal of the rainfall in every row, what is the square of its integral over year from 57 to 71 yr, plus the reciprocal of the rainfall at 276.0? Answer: 3.0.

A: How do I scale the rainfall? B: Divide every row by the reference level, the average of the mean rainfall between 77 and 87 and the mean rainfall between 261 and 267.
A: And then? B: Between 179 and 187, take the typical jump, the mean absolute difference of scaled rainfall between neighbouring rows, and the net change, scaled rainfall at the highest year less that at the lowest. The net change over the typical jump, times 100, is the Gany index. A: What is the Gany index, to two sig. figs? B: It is 53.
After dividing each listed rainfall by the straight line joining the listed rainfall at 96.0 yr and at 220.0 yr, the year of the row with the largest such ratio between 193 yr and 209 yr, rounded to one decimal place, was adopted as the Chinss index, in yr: 202.0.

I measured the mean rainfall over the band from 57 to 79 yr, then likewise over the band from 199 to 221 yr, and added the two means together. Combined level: 26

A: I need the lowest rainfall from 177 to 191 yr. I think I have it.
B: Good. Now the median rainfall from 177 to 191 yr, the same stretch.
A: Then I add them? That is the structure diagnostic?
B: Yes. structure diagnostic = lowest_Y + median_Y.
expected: 31.7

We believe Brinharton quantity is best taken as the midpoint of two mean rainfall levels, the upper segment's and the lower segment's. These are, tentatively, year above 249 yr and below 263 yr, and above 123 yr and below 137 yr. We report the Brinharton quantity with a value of 13.5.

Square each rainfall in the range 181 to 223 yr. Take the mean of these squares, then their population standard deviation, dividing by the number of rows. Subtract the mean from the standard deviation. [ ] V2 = -244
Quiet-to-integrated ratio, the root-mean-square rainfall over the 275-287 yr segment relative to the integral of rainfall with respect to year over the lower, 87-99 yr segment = 0.085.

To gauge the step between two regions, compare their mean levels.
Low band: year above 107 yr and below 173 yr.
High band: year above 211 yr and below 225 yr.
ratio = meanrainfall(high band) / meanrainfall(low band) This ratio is 1.14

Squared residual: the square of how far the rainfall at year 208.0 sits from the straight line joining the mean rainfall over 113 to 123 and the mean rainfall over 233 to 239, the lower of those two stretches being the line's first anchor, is 0.16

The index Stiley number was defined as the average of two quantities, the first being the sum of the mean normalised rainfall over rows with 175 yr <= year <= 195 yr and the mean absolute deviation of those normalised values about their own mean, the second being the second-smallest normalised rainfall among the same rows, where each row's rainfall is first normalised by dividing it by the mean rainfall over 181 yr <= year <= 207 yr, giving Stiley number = 1.01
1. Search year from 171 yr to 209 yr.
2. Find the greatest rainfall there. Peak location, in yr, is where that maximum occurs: 192.0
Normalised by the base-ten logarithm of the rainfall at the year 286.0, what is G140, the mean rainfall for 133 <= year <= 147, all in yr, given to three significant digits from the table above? 10.5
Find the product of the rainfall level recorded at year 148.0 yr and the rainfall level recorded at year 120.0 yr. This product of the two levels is 169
